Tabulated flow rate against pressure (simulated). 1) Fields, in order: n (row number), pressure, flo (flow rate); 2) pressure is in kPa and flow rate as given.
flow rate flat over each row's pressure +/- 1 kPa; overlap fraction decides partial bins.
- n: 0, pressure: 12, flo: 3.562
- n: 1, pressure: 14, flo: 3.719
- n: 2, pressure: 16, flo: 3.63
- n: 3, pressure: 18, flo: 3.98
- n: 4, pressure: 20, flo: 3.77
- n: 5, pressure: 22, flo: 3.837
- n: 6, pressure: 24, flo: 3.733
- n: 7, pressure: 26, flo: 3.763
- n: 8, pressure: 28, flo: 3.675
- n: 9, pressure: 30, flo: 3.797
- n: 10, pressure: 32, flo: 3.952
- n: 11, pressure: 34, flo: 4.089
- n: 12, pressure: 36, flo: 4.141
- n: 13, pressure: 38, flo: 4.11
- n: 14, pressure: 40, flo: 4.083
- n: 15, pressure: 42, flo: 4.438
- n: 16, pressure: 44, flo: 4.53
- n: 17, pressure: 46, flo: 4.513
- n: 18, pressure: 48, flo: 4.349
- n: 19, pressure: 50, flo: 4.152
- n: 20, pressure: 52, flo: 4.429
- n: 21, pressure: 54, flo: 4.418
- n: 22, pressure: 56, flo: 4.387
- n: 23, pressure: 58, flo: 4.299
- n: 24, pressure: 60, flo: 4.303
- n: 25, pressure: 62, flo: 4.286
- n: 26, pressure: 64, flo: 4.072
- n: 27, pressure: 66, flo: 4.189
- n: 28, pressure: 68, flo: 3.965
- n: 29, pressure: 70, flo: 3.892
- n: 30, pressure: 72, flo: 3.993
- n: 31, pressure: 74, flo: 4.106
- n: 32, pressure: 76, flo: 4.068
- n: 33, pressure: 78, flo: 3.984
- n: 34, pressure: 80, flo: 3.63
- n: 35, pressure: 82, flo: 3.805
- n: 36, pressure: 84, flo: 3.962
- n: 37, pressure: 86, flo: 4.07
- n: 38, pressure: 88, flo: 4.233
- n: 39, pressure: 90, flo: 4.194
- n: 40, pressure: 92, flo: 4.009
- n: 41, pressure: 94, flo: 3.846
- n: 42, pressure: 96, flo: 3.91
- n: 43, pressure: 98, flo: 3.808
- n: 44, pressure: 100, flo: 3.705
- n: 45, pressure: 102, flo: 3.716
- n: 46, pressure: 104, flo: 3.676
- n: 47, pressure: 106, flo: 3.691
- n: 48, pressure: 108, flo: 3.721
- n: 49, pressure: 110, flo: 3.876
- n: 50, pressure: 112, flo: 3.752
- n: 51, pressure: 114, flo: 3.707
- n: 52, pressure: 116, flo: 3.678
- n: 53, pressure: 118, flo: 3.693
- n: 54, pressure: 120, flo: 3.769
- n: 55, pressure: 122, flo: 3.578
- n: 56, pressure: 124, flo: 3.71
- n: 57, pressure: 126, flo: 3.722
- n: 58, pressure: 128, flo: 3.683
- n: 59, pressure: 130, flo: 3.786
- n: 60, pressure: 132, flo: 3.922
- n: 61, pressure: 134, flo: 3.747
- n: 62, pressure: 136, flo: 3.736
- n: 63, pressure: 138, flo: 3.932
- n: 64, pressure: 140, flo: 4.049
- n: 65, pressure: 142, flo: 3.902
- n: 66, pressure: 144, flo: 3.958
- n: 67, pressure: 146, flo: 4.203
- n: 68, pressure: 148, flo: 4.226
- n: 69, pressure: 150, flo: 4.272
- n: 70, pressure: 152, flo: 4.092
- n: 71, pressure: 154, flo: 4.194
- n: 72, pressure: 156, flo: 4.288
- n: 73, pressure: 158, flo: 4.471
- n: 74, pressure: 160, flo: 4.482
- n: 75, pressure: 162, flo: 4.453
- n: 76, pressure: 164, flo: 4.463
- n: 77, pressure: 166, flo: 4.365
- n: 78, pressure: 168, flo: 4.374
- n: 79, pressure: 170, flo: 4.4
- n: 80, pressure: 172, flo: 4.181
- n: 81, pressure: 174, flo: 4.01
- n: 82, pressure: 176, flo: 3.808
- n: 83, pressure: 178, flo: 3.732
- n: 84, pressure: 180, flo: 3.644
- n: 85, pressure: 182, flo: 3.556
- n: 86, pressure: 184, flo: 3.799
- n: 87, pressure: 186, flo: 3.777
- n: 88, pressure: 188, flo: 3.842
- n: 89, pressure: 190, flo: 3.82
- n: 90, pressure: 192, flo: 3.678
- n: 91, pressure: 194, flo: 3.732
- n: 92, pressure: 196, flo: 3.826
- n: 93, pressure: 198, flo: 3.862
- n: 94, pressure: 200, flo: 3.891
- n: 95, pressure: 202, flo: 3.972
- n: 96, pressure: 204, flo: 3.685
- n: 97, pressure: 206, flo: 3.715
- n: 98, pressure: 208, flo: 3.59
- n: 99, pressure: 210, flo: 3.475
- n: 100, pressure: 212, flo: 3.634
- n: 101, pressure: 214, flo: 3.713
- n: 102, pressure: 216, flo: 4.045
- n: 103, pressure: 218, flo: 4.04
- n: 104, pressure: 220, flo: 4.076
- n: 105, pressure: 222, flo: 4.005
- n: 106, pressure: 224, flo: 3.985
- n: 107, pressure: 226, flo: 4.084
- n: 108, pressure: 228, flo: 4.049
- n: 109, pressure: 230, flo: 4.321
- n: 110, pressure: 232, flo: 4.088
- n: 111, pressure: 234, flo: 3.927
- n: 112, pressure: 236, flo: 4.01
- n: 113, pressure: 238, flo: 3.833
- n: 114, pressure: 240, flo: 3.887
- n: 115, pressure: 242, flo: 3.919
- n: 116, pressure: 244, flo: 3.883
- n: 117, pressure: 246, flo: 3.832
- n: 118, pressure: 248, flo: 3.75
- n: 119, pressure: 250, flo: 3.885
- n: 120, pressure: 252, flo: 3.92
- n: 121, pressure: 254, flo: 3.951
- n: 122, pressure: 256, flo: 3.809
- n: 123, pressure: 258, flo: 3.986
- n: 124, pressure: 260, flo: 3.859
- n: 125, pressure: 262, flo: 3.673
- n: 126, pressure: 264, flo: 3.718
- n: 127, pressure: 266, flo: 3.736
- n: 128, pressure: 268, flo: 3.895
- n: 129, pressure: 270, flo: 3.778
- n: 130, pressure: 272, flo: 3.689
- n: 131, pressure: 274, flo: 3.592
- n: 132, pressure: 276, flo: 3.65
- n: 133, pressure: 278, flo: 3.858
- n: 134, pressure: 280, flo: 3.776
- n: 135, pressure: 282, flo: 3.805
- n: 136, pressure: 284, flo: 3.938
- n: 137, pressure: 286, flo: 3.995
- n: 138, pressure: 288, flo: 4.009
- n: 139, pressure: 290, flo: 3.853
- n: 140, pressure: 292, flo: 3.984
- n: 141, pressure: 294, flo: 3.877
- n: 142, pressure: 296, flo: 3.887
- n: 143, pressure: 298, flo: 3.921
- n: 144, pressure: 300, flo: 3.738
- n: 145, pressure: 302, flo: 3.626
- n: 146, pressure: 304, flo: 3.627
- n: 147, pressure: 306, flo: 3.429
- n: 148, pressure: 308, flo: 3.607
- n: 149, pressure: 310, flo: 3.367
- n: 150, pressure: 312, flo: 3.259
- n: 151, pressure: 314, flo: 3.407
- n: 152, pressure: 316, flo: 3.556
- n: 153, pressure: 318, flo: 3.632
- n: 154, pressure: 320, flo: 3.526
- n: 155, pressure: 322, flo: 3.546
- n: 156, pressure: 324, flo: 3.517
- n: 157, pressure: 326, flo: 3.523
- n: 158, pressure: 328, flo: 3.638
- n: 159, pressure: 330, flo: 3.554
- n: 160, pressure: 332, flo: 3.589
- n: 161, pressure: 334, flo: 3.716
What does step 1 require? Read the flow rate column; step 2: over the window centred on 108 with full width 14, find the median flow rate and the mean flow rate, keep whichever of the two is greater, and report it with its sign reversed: -3.73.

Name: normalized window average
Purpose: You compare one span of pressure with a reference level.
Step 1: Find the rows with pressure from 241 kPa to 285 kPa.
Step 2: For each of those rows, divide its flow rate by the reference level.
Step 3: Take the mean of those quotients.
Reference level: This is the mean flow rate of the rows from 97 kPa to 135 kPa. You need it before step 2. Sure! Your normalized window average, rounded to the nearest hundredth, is 1.02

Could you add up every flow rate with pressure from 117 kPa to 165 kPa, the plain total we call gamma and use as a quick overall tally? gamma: 96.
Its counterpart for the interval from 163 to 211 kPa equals 93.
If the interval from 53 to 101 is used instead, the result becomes 97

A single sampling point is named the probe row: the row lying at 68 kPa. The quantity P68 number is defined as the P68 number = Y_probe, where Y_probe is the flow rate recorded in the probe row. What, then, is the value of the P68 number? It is 3.965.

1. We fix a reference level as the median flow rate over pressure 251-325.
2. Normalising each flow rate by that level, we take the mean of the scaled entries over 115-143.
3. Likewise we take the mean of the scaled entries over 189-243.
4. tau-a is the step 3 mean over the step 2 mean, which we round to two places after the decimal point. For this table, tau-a 1.03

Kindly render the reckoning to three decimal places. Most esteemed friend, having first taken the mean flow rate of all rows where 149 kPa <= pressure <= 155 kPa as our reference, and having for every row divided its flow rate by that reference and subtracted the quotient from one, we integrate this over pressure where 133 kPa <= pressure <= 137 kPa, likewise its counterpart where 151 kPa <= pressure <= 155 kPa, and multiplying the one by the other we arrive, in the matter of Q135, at 0.017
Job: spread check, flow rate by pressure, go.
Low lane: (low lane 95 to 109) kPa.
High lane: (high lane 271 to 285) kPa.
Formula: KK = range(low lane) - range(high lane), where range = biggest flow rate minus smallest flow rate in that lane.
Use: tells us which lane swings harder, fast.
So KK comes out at -0.11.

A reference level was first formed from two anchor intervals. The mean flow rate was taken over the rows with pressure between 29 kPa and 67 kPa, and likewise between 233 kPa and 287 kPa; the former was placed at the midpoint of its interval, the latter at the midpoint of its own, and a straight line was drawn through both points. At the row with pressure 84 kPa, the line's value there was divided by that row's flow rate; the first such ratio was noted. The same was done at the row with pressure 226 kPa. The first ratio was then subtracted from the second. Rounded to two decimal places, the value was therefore -0.10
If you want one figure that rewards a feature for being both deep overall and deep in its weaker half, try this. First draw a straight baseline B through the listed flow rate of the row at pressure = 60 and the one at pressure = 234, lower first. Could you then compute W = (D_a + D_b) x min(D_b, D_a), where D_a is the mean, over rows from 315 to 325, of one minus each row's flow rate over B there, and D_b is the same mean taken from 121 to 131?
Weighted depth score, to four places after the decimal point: 0.0080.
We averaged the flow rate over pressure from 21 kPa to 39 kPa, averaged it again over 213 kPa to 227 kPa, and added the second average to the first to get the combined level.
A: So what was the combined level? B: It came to 7.89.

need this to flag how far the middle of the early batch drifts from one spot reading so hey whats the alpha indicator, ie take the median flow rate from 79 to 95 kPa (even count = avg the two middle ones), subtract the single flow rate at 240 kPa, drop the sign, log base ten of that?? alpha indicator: -1.01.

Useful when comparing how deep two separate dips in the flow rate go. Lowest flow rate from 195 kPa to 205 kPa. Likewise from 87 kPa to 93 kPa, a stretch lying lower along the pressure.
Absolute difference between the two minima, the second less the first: 0.3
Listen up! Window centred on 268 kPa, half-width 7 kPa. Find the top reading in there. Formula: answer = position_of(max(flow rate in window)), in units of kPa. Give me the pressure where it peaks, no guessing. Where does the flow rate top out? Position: 268 kPa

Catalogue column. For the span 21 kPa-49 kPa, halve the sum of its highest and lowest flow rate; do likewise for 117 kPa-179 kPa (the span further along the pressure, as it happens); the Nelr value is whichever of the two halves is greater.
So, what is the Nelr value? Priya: 4.10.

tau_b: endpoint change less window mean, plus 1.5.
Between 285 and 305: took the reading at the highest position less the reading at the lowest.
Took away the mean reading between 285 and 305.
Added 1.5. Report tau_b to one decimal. -2.7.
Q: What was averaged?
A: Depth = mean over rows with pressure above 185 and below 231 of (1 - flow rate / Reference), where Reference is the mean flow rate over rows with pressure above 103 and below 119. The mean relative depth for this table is -0.037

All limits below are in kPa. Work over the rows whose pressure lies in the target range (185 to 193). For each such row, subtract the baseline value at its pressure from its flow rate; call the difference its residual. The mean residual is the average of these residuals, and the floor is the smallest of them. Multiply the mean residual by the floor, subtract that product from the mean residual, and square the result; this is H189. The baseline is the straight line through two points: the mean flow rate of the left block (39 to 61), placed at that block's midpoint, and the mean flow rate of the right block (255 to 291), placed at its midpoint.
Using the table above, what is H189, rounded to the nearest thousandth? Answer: 0.100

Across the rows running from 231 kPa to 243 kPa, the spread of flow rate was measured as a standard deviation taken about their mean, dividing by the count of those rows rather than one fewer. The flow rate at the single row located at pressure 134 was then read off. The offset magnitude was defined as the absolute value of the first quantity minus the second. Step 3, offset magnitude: 3.7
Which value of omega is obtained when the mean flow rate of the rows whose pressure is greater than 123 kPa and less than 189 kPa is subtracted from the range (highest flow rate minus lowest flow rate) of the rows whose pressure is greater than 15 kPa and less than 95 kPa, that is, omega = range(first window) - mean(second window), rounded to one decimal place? -3.1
